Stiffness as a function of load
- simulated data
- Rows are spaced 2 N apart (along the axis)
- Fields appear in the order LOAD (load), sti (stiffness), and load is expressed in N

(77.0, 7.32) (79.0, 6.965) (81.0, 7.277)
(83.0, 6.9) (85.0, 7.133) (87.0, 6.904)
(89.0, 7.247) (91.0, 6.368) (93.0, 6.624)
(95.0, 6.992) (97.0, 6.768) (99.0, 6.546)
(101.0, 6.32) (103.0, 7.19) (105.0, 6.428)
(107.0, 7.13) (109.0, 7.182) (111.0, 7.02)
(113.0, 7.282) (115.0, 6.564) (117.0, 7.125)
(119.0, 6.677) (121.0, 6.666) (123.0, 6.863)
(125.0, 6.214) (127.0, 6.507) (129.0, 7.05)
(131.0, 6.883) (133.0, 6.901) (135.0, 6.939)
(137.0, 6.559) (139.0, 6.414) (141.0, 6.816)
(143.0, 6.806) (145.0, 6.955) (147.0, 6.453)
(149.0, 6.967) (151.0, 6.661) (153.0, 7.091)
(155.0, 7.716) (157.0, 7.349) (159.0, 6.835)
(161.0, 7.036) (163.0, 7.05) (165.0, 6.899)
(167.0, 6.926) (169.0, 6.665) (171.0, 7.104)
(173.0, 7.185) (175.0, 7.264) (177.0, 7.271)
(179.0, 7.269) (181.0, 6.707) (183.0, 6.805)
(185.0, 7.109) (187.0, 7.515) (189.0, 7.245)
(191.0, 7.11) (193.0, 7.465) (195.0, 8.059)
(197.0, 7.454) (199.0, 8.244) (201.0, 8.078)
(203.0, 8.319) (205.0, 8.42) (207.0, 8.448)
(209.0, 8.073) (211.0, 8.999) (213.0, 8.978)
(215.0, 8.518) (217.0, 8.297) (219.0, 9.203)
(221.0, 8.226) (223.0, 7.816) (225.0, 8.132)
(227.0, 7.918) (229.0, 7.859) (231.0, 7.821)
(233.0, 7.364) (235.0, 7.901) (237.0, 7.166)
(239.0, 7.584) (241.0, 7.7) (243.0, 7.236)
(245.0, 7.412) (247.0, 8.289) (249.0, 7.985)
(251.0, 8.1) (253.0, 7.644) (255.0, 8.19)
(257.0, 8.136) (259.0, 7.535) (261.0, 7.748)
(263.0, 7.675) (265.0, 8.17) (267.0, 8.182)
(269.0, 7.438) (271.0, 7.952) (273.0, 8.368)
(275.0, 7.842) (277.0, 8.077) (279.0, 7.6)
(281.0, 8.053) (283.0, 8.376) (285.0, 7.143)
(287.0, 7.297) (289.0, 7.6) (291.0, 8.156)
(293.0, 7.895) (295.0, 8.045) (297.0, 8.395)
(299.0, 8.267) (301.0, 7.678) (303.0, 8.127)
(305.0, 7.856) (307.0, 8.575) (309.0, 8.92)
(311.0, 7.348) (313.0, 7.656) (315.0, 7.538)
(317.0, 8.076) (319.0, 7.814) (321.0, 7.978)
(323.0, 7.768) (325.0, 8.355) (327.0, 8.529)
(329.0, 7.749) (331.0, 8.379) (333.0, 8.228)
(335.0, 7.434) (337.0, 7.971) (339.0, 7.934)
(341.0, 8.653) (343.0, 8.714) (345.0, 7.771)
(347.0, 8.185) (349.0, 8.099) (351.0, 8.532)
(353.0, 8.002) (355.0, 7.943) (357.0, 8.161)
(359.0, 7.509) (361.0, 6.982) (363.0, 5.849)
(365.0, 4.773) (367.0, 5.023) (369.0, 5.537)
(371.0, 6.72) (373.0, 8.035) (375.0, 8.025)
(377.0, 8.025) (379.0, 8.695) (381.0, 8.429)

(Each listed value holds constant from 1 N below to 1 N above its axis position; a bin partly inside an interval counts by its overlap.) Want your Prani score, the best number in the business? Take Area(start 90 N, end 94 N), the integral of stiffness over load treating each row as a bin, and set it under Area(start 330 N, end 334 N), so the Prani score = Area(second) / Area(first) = 1.3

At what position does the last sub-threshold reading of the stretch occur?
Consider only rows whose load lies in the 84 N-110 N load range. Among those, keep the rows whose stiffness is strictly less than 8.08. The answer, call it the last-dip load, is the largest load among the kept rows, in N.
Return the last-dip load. 109.0 N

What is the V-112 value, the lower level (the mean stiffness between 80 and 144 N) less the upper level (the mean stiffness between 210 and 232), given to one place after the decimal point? -1.5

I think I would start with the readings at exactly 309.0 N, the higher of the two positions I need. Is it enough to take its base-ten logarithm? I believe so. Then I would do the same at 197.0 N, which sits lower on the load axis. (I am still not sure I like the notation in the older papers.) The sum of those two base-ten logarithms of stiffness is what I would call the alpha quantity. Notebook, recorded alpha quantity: 1.82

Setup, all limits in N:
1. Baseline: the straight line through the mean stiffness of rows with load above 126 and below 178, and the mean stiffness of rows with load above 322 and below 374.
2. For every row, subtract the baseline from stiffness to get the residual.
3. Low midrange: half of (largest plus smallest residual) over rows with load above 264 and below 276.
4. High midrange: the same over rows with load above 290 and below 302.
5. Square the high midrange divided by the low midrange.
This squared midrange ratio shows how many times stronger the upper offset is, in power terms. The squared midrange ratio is 1.15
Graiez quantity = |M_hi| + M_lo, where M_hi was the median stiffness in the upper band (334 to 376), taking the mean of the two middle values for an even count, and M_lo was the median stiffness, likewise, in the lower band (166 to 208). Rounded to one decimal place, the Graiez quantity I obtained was 15.2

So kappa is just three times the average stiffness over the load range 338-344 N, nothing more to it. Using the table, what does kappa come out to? 25.3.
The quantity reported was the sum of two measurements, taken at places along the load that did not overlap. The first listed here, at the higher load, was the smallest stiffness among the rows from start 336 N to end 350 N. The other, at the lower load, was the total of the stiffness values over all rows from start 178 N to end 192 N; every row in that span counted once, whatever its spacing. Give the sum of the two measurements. 57.5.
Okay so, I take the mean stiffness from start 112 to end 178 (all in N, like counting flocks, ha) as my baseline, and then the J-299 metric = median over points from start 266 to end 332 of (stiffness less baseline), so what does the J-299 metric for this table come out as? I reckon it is 1.08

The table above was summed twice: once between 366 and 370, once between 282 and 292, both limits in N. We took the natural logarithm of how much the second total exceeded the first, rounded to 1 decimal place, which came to 3.3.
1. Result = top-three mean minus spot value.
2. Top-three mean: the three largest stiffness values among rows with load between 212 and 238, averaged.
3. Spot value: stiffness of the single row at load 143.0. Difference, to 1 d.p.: 2.1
